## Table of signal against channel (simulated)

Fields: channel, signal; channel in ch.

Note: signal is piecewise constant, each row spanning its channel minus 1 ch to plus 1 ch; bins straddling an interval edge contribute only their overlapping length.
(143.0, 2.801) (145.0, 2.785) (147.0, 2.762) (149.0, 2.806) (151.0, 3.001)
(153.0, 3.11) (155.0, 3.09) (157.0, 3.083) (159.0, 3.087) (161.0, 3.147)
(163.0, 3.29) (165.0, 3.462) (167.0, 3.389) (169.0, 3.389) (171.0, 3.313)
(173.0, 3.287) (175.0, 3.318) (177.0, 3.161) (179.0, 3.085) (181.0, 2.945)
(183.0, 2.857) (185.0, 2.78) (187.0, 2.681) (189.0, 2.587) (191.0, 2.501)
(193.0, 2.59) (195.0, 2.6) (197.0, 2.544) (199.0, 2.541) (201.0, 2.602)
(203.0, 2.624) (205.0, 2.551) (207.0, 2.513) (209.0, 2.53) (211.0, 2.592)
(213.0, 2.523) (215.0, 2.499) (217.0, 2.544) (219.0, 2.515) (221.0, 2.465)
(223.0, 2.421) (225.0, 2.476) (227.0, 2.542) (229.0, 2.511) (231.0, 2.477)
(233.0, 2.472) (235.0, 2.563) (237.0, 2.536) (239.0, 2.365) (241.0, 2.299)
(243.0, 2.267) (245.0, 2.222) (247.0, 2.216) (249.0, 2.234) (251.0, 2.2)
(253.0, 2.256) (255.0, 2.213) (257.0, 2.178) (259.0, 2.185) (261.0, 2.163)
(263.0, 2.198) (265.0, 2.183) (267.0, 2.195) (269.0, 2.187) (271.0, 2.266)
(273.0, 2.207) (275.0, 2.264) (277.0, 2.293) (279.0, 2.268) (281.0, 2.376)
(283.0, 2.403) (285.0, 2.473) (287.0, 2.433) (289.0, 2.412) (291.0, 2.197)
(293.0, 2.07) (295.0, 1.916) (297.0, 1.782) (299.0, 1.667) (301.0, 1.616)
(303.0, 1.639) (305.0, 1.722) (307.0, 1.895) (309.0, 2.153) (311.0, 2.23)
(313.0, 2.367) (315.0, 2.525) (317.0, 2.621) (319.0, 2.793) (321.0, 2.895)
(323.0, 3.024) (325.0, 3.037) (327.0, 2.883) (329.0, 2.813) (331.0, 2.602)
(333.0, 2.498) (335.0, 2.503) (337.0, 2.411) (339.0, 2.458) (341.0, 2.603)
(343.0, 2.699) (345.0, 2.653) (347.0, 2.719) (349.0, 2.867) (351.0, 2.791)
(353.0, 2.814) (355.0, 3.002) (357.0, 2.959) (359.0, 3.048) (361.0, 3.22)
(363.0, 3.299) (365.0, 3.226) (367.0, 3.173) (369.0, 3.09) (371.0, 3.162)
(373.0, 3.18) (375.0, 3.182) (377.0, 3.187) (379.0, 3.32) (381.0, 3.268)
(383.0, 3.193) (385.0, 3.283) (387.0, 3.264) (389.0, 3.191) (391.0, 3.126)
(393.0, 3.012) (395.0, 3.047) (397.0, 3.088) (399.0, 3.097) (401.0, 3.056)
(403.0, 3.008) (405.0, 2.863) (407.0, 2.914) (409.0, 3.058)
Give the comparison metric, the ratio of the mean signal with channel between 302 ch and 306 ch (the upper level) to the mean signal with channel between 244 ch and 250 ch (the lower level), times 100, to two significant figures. 76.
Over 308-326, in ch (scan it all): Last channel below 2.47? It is 313.0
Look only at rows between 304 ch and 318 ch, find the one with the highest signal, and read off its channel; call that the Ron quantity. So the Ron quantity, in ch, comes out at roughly 317.0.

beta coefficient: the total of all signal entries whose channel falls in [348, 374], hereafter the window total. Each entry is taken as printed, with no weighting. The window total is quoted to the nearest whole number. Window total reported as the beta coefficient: 40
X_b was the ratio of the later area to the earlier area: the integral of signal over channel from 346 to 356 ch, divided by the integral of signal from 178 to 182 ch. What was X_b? 2.4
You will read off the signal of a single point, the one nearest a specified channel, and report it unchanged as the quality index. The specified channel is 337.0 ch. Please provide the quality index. 2.411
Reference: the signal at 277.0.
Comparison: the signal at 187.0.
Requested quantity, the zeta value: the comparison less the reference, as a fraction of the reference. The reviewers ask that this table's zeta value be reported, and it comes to 0.17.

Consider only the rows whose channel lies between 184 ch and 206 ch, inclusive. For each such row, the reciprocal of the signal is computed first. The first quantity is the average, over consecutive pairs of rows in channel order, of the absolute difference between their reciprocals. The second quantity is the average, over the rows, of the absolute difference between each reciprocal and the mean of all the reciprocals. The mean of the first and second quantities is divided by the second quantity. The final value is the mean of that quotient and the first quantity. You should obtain 0.54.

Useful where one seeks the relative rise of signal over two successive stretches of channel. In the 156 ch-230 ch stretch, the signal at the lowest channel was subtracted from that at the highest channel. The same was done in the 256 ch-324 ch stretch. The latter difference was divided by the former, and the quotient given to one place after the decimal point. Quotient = -1.5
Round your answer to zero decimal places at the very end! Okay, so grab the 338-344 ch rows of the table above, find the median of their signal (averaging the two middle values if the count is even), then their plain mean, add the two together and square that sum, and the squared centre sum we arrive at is 27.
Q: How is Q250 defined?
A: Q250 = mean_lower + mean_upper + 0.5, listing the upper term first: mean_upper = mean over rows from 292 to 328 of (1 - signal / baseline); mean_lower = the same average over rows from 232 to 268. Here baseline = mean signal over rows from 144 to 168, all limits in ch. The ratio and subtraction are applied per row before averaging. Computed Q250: 1.03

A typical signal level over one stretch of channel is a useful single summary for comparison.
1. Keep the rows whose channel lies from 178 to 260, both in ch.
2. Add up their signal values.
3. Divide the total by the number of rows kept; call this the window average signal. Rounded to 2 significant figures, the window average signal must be 2.5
